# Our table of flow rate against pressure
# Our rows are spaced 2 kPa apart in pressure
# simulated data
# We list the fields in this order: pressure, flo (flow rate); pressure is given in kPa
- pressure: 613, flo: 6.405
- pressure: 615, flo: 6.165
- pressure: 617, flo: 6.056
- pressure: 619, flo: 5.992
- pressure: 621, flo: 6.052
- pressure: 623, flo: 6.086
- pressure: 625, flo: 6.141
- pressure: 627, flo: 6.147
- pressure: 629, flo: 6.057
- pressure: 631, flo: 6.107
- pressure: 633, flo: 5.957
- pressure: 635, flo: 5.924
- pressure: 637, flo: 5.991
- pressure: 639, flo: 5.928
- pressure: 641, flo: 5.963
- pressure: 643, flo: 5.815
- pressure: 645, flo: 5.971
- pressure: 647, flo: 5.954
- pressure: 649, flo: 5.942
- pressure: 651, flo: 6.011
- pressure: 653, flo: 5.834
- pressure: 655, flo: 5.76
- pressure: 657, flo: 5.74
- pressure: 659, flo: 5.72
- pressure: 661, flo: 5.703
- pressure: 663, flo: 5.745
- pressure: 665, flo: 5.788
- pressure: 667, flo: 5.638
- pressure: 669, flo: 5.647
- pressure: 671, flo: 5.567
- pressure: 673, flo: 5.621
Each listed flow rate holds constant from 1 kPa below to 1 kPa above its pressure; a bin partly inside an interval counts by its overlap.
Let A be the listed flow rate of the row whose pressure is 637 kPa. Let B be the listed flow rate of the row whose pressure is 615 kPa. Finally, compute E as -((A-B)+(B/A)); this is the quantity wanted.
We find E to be -0.86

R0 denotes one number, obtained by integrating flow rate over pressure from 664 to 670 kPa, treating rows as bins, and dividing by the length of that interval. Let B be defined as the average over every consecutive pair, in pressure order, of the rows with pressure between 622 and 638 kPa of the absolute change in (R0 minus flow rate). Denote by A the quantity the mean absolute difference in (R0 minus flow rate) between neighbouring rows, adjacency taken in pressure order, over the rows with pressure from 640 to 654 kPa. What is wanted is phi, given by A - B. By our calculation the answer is 0.032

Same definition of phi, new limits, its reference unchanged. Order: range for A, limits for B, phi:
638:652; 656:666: 0.042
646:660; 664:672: -0.018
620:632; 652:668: -0.005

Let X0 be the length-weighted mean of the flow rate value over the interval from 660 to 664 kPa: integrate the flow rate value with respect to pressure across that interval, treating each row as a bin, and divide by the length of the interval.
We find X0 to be 5.72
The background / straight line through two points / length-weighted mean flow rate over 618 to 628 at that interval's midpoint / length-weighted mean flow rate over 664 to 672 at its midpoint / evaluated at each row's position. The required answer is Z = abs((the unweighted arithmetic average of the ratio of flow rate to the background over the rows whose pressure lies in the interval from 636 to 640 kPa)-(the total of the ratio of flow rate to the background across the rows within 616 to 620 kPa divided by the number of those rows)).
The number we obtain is 0.020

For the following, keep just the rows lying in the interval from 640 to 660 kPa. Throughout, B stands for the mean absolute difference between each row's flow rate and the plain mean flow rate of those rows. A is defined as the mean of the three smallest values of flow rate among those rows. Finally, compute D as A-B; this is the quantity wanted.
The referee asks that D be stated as 5.6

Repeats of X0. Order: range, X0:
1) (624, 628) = 6.14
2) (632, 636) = 5.94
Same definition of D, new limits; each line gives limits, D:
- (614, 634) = 5.9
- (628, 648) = 5.8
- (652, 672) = 5.6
